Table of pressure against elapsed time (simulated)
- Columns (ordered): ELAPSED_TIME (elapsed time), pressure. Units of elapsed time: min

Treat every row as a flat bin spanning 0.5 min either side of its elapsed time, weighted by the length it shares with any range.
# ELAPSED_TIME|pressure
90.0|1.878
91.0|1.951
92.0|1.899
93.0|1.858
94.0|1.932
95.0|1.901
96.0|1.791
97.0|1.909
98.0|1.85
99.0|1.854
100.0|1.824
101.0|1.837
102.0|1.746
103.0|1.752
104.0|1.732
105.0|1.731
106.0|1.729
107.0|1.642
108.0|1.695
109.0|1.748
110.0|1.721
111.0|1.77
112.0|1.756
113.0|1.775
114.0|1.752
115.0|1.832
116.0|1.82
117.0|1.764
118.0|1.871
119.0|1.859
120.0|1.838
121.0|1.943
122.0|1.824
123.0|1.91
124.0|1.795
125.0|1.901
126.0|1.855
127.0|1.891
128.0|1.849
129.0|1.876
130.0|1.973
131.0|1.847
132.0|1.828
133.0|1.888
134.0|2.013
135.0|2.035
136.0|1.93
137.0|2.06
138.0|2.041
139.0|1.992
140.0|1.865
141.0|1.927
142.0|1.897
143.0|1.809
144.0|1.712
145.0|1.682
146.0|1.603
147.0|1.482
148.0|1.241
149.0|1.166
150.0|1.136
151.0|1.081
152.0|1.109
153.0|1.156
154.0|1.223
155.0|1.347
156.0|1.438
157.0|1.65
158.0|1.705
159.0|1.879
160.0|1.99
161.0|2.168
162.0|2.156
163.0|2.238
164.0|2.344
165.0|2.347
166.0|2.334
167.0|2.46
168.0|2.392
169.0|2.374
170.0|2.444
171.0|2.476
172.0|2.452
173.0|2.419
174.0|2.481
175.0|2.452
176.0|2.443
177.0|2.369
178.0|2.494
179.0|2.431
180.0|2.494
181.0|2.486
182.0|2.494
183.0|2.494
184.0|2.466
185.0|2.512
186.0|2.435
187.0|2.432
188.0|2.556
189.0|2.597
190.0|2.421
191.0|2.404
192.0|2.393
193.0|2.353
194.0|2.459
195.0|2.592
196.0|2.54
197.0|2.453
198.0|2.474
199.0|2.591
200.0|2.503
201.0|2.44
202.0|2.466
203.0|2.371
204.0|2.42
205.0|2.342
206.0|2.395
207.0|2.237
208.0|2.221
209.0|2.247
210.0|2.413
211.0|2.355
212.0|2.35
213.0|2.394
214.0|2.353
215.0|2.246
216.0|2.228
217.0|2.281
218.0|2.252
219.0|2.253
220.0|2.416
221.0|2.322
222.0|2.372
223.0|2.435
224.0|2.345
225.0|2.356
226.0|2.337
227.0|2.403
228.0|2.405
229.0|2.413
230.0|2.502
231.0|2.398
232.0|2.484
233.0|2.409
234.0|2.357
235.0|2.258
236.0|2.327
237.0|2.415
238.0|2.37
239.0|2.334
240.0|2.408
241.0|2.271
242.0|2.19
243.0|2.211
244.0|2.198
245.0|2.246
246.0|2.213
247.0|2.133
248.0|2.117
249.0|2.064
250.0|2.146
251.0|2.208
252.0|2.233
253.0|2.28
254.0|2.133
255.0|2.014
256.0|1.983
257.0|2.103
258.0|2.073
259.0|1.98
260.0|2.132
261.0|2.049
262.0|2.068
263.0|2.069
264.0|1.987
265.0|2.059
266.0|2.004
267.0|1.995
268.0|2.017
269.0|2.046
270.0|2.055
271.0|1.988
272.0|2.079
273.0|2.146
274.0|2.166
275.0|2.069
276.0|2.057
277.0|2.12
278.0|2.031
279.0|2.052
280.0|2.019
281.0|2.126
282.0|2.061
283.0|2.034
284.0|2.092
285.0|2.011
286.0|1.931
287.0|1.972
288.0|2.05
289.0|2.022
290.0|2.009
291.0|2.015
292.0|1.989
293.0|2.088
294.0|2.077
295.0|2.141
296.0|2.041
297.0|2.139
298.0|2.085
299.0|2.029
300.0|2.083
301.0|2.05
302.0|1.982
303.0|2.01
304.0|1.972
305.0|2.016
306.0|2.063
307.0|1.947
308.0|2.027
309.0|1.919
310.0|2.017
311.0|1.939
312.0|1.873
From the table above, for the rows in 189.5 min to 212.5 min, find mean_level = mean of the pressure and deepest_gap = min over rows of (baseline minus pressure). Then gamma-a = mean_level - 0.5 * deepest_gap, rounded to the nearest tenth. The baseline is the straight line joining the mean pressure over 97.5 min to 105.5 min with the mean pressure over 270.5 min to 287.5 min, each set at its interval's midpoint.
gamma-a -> 2.7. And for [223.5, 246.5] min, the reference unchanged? 2.6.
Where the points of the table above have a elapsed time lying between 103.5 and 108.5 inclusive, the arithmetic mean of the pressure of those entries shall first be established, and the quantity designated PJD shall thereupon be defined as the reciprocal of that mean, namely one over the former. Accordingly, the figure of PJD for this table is 0.59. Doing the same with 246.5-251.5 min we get 0.47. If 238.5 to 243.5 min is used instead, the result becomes 0.44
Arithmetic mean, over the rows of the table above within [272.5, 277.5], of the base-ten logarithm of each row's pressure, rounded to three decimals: 0.325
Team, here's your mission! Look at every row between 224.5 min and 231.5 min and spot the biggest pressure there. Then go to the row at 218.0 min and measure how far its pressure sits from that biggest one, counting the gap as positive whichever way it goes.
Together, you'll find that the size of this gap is 0.25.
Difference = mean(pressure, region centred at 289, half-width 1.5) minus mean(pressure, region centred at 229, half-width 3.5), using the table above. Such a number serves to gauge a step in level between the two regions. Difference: -0.4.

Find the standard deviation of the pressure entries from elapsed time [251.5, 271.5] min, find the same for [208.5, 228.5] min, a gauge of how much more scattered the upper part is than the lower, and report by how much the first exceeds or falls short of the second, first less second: 0.015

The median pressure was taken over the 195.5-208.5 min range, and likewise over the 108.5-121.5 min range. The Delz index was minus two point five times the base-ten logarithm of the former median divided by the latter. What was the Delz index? -0.35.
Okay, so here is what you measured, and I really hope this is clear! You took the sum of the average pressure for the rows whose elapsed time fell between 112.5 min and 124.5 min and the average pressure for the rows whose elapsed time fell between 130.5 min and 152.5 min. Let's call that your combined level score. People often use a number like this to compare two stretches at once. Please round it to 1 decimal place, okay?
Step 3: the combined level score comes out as 3.5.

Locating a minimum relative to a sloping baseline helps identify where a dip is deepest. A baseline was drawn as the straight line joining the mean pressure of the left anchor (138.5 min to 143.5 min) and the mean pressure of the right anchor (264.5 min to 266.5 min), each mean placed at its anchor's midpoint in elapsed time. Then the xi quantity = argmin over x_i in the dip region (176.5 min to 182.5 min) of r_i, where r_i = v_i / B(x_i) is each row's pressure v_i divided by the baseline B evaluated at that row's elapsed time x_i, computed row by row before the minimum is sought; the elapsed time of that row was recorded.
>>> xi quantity 177.0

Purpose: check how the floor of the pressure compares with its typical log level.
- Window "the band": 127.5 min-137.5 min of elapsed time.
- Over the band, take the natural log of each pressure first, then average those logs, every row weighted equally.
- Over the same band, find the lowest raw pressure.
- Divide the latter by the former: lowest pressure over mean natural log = 2.78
